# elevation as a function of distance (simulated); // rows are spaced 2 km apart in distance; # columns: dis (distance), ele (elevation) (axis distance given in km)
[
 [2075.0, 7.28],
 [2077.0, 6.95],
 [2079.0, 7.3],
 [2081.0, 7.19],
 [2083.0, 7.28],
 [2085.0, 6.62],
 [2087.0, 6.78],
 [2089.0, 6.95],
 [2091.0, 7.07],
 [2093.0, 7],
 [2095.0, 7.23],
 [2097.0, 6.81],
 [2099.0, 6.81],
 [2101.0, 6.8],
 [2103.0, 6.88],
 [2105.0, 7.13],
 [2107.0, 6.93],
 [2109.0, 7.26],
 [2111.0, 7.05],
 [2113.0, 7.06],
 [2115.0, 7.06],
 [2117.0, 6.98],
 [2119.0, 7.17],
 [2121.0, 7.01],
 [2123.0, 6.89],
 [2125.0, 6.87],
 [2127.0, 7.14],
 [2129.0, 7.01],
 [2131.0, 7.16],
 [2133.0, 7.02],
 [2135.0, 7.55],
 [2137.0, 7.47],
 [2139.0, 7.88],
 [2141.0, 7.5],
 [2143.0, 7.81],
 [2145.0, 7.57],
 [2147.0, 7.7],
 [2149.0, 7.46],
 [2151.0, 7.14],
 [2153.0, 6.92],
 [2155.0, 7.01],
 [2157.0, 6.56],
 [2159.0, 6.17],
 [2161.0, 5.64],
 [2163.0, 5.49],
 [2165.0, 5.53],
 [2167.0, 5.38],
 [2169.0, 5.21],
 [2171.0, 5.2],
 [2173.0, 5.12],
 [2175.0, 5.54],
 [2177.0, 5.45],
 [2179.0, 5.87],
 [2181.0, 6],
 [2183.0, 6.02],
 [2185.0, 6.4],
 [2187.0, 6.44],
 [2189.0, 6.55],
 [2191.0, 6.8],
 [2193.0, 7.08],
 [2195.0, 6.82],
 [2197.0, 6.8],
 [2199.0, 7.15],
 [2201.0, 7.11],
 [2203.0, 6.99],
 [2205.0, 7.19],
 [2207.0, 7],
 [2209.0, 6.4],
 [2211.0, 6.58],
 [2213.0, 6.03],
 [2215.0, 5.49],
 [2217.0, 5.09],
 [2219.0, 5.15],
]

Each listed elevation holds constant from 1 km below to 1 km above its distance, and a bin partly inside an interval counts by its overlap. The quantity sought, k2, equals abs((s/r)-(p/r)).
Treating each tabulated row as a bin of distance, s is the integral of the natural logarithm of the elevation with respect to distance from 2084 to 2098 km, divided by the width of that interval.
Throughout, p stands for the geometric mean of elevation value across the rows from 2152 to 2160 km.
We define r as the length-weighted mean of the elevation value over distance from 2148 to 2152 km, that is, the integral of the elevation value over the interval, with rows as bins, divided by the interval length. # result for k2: 0.65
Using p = 6.66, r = 7.30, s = 1.93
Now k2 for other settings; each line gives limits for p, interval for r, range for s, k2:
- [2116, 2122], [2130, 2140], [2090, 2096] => 0.69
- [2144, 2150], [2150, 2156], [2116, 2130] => 0.80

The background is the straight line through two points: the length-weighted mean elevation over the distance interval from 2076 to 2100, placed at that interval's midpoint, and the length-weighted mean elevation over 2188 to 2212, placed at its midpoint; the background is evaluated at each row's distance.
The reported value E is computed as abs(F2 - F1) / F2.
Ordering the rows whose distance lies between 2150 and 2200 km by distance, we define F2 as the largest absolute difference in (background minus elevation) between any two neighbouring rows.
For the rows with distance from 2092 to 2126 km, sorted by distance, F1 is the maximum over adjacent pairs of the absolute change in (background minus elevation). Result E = 0.21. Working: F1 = 0.42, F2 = 0.528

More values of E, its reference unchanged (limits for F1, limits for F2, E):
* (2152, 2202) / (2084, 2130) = 0.26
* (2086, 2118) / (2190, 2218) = 0.30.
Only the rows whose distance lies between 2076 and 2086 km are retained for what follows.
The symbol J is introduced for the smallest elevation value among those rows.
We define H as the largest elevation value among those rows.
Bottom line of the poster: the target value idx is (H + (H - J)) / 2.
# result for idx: 3.99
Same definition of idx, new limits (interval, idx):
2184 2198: 3.88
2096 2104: 3.48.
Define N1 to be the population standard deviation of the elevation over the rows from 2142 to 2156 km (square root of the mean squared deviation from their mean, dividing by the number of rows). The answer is 0.32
